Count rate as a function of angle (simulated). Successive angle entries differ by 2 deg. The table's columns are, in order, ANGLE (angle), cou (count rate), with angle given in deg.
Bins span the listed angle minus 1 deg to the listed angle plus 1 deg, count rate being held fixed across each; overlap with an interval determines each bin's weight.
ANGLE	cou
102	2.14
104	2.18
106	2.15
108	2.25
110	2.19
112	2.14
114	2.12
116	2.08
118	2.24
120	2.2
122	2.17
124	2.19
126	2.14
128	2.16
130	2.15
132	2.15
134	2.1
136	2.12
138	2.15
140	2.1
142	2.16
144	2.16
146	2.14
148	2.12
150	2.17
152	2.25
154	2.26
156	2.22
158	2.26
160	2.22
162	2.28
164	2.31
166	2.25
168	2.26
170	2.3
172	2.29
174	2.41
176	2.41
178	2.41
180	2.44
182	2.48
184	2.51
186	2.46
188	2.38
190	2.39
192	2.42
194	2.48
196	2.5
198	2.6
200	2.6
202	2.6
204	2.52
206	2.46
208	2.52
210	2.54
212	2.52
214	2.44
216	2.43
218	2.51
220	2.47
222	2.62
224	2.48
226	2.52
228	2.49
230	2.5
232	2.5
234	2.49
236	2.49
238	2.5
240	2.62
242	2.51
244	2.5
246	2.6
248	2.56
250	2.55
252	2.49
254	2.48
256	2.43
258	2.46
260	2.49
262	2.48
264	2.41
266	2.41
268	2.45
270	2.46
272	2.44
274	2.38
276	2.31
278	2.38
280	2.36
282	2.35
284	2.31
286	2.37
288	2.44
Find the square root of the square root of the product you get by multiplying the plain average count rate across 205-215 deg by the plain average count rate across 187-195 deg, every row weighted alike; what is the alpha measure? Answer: 1.57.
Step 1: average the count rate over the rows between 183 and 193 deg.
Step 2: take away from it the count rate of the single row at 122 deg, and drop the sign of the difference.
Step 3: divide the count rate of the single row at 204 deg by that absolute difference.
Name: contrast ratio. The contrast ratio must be 10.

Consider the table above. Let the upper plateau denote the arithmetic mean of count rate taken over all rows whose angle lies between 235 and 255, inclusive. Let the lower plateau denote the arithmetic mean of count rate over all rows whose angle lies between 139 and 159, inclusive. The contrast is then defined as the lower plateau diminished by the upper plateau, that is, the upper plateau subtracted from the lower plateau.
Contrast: -0.3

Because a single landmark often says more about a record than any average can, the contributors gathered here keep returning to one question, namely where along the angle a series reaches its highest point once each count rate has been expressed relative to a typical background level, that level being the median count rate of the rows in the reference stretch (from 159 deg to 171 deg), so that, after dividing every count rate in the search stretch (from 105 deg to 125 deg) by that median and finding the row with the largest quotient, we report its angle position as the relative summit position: 108 deg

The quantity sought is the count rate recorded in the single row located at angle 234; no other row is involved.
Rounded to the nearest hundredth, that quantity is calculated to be 2.49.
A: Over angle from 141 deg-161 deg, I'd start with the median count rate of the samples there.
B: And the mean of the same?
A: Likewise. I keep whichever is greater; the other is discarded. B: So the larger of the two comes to 2.20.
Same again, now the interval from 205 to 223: 2.51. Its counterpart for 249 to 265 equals 2.48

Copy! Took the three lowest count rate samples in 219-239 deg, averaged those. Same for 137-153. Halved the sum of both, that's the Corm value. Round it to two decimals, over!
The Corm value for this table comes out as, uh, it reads 2.30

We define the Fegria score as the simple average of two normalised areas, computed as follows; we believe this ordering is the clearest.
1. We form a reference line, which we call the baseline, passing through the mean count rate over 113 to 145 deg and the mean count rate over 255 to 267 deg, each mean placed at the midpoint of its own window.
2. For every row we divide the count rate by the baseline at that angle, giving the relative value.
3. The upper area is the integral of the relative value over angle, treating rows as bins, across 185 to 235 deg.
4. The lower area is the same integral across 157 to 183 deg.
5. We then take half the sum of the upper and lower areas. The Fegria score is 40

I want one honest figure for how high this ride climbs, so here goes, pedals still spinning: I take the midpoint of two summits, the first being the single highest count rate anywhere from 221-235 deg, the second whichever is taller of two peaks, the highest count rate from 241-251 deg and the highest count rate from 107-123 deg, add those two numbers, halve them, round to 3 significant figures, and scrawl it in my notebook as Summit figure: 2.61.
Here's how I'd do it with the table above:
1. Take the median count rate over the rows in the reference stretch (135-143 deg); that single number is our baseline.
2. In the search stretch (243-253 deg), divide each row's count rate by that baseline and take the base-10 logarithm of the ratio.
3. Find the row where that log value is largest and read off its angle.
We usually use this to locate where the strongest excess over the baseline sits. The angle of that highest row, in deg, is 246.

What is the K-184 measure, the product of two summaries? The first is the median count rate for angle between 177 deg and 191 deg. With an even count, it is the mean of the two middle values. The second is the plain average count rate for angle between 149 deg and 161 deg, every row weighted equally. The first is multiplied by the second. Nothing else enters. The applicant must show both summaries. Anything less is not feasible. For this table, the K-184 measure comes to 5.44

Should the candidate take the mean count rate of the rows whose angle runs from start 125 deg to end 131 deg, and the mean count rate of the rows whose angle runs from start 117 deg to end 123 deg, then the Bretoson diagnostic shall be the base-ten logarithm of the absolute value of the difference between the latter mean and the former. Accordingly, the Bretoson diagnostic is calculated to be -1.3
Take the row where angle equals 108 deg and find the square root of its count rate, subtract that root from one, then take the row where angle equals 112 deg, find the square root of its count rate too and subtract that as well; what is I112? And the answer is -1.96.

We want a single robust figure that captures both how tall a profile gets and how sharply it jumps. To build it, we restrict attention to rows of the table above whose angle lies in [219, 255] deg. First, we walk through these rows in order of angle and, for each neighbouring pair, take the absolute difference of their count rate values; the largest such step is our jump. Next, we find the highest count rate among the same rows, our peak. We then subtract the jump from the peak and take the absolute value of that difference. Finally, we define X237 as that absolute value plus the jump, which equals 2.62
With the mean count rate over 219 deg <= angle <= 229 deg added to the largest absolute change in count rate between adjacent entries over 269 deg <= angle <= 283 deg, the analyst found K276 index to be 2.59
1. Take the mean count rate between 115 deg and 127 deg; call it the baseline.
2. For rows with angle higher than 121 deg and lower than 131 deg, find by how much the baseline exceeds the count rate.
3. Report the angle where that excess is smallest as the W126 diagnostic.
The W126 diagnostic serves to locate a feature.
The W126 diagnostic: 124 deg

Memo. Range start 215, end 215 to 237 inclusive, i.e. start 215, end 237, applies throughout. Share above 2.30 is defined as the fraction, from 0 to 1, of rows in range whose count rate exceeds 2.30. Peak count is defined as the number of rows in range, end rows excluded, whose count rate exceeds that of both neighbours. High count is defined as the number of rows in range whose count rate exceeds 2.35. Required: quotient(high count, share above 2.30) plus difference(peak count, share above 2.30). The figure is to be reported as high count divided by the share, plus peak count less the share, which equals 13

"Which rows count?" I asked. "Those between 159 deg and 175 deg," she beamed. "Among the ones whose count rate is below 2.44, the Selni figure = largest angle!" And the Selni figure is 174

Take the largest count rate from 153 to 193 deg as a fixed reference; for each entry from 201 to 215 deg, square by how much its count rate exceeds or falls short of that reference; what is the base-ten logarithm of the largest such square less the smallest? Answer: -2.10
